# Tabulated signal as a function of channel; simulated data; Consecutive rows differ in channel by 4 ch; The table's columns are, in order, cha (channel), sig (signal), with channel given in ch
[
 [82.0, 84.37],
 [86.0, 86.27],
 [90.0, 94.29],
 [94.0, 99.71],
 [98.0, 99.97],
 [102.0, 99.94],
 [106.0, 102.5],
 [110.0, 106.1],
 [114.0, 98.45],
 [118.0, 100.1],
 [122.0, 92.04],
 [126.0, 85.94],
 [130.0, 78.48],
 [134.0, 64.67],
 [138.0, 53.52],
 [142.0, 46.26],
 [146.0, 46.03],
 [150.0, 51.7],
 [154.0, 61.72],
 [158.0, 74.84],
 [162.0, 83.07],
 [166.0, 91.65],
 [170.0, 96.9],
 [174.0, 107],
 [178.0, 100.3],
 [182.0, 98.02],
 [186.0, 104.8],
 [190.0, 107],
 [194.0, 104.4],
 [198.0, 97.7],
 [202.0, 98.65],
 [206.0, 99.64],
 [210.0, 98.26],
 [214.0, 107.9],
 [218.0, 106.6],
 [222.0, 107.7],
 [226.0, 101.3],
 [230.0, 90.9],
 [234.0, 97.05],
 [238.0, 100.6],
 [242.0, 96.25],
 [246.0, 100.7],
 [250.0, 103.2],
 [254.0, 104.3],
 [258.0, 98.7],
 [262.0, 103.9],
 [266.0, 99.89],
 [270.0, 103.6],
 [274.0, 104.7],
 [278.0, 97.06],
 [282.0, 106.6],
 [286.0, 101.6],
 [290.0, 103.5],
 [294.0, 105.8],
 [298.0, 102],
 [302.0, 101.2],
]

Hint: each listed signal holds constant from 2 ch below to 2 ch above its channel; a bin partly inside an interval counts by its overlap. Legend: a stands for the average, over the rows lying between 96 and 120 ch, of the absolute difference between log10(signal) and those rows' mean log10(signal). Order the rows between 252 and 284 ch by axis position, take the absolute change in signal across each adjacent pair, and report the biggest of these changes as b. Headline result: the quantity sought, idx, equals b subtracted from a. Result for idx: -9.5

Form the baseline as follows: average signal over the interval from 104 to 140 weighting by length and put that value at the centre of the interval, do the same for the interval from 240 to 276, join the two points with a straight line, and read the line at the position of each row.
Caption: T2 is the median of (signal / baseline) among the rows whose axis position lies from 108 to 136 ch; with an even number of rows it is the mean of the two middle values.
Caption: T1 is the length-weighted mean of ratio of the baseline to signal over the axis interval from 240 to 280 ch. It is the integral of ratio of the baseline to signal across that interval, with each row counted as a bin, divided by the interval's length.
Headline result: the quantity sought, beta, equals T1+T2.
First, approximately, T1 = 1.01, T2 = 1.060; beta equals 2.07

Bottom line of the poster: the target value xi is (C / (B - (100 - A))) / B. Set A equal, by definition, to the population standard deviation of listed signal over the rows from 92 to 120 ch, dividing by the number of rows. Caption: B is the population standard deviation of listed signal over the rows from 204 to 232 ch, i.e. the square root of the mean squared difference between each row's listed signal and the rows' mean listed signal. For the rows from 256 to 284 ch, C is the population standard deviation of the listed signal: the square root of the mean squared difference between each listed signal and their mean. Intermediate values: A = 2.4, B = 6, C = 3.3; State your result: -0.0062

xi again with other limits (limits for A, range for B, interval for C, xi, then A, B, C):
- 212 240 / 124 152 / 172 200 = -0.0032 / 5.8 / 15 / 3.7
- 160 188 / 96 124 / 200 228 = -0.0116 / 7.5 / 4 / 4.0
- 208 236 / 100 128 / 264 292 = -0.0054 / 6.0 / 6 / 3.0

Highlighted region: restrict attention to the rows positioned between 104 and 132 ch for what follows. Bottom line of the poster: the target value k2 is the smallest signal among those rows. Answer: 78.48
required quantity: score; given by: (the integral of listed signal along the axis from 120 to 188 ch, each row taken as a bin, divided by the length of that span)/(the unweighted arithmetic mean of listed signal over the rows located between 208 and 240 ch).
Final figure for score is 0.78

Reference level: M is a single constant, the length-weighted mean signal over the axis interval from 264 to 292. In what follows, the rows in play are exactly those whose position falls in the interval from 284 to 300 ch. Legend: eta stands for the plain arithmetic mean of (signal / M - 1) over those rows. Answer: 0.01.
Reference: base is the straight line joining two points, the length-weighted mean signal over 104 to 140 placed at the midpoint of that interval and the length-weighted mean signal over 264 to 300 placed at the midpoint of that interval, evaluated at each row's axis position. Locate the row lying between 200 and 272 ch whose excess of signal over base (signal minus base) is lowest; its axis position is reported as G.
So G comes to 230.0 ch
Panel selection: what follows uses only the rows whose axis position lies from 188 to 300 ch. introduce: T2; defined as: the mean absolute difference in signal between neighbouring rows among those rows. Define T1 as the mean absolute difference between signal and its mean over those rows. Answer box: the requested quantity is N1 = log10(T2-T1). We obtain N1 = -0.06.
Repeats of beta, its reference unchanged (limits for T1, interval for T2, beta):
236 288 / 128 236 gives 2.03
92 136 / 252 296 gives 1.94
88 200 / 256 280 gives 2.08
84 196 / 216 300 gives 2.10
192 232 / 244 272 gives 1.96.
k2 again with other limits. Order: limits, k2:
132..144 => 46.26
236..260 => 96.25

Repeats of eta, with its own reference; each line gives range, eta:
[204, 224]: 0.02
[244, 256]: 0.00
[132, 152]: -0.49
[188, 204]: 0.00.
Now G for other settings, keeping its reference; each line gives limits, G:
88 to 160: 146.0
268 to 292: 278.0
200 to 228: 210.0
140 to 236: 146.0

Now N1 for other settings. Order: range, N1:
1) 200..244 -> -0.26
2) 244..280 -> 0.16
